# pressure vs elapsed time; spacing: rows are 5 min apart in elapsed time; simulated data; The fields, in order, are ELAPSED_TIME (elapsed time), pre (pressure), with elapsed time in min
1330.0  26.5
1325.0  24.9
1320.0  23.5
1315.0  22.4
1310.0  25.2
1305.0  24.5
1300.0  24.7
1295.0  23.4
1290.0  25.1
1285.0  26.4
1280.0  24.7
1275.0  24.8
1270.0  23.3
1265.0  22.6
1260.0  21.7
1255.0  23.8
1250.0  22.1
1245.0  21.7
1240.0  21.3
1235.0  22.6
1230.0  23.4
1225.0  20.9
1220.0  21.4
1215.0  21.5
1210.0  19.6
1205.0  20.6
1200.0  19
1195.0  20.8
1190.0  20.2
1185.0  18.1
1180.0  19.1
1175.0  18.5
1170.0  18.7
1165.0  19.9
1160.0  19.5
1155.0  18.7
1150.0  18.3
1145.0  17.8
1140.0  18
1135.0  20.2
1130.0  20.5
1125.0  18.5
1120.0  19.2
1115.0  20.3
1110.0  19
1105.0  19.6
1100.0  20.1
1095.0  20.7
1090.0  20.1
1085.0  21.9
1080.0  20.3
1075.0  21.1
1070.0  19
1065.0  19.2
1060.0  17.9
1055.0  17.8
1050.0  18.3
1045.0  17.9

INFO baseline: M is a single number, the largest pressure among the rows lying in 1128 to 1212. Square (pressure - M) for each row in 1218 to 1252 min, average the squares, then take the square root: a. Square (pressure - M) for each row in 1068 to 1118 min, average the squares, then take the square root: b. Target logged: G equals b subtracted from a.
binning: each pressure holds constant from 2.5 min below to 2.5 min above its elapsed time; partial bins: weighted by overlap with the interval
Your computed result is 0.33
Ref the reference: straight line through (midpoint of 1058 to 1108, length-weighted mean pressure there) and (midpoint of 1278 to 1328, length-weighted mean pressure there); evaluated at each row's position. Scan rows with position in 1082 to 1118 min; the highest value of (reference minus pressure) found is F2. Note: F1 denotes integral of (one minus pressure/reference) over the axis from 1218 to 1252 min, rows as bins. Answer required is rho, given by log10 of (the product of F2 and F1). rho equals 0.4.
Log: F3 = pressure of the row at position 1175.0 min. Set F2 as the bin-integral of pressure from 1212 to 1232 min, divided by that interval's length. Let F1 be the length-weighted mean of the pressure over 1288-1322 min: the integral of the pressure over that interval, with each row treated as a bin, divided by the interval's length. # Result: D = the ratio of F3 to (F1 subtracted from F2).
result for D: -8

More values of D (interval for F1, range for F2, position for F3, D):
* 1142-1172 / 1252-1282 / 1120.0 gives 4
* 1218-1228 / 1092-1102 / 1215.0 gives -25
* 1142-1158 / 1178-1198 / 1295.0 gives 19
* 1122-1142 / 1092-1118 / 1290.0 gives 42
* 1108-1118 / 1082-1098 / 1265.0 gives 19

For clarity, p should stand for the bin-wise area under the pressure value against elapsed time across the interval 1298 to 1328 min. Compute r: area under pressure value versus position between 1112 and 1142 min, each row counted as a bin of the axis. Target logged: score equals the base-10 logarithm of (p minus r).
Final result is 2.2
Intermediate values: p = 727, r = 584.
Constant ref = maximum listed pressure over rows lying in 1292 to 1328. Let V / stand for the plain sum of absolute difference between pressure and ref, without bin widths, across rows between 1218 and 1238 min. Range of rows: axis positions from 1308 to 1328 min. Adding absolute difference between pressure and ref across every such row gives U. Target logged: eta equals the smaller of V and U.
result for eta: 4.8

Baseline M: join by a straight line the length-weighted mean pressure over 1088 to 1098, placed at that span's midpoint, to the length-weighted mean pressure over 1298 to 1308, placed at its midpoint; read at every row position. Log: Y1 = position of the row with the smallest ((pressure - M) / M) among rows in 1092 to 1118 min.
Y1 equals 1110.0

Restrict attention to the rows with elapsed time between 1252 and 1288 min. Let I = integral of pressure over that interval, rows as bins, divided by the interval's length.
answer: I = 24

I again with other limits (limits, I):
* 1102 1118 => 20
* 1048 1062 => 18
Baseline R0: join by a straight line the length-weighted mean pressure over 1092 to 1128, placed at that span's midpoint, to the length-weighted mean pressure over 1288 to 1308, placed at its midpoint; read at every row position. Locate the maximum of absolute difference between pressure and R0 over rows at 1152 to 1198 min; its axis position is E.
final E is 1185.0 min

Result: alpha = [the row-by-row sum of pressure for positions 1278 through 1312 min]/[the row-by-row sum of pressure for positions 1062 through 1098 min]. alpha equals 1.22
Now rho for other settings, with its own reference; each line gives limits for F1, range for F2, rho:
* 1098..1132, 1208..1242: 0.7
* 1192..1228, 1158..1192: 1.1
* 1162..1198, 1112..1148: 1.2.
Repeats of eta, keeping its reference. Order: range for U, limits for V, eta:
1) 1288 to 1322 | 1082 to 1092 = 7.6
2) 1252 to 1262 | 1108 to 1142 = 4.9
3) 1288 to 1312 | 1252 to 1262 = 3.1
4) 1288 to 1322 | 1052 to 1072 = 7.6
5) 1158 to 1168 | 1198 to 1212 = 11.0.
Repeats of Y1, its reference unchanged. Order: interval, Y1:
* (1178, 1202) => 1185.0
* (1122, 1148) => 1145.0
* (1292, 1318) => 1315.0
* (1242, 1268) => 1260.0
